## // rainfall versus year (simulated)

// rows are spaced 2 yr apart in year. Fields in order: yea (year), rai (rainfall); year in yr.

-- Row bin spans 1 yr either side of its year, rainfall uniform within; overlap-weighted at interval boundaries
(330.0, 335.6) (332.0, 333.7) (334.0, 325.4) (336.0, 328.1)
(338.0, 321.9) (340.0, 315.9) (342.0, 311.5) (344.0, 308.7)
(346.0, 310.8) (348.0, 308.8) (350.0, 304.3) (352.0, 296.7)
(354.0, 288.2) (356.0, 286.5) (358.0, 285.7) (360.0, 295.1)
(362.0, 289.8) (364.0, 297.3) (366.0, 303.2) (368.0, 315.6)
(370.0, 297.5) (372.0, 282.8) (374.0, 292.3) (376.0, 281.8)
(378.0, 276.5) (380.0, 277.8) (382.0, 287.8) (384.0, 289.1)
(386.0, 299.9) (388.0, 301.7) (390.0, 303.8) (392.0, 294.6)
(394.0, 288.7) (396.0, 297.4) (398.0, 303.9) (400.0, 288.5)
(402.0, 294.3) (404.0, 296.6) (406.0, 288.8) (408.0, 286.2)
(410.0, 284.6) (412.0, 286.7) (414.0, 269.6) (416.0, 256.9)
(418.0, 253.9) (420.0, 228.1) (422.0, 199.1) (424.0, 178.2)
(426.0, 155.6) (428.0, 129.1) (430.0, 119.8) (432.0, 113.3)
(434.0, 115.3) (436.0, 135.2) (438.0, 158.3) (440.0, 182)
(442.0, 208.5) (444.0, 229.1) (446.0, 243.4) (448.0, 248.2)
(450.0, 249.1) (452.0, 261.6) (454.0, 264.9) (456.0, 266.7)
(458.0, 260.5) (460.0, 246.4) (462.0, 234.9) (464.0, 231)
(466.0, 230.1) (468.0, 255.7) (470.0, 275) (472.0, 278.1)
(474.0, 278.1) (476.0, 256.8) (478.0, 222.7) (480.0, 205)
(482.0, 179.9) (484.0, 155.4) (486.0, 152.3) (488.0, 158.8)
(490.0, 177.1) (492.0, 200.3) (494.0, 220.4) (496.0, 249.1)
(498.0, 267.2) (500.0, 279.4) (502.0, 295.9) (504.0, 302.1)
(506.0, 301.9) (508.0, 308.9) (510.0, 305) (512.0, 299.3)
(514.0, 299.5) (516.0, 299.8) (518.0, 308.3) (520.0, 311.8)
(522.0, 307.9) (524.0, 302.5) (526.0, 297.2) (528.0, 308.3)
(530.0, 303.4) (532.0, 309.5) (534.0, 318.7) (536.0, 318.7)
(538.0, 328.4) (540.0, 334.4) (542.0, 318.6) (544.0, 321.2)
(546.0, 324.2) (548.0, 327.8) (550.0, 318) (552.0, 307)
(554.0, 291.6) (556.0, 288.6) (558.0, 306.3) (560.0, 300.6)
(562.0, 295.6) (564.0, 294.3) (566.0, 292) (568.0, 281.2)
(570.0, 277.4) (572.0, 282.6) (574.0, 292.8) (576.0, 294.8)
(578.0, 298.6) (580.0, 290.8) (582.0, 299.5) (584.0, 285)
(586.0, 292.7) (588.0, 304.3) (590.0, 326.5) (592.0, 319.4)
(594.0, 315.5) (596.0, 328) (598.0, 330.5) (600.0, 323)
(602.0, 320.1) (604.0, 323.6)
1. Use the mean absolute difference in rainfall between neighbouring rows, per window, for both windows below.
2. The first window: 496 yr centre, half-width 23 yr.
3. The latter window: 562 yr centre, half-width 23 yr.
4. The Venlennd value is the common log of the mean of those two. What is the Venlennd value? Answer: 1.02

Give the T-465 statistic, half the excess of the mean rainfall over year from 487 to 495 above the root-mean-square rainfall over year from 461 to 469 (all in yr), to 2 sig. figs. -25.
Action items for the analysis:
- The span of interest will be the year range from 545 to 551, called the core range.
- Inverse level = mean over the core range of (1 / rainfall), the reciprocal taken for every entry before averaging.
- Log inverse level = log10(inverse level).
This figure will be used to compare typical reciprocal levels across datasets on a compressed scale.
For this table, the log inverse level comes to -2.510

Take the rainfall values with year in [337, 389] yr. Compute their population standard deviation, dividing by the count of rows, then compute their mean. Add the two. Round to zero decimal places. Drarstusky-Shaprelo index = 309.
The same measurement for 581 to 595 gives 320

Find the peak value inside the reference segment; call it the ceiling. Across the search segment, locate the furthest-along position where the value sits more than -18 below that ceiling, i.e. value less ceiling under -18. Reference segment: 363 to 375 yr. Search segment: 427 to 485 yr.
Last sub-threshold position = 484.0 yr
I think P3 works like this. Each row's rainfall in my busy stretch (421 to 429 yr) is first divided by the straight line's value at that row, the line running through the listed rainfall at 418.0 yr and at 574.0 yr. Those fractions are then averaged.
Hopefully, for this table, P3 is 0.65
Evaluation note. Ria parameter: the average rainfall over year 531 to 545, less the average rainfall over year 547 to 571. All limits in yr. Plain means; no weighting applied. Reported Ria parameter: 23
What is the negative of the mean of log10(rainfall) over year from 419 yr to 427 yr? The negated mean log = -2.28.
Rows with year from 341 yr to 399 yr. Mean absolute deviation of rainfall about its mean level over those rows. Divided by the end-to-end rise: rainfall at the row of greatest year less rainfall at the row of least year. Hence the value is -1.1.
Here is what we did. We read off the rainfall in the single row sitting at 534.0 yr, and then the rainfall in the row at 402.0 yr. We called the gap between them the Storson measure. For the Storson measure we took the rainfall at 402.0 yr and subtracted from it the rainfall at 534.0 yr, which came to -24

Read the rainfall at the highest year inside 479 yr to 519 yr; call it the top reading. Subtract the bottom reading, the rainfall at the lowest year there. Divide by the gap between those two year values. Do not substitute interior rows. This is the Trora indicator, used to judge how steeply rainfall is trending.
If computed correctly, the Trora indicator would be 3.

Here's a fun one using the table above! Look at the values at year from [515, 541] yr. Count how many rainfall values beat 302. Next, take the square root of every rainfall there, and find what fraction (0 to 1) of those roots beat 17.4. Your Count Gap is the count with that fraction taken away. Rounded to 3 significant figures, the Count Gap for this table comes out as 10.2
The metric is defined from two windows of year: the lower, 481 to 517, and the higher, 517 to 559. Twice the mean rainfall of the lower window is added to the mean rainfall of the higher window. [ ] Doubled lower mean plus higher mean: 807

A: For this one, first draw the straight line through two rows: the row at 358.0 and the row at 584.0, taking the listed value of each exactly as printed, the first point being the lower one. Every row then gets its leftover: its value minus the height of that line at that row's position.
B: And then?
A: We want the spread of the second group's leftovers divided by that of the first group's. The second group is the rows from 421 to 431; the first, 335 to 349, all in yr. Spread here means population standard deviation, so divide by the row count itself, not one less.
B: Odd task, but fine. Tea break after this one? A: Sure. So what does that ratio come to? 4.33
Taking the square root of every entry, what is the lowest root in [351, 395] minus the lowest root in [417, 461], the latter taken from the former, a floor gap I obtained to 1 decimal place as 6.0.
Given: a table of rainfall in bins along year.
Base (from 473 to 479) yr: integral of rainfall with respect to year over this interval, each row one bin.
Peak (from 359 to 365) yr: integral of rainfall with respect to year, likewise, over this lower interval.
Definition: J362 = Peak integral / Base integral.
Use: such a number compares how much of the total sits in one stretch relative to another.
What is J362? 1.16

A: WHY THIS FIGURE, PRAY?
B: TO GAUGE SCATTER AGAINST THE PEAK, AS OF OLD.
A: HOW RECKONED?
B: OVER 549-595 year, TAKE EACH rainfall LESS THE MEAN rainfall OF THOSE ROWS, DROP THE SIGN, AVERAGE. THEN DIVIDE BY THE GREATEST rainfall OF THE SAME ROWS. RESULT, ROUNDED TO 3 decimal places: 0.031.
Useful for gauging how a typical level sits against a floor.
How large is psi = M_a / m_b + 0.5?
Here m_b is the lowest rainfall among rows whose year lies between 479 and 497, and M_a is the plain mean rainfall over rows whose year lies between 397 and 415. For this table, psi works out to 2.4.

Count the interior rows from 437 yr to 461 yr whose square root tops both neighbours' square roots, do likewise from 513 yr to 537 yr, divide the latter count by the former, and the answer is 2.0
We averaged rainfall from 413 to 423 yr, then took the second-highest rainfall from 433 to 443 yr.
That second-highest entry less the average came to -60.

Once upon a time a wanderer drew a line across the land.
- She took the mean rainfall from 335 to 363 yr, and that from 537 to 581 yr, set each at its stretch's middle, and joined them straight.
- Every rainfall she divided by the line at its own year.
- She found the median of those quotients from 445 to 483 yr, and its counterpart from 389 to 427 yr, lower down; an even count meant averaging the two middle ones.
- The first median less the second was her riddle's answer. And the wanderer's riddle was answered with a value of -0.1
